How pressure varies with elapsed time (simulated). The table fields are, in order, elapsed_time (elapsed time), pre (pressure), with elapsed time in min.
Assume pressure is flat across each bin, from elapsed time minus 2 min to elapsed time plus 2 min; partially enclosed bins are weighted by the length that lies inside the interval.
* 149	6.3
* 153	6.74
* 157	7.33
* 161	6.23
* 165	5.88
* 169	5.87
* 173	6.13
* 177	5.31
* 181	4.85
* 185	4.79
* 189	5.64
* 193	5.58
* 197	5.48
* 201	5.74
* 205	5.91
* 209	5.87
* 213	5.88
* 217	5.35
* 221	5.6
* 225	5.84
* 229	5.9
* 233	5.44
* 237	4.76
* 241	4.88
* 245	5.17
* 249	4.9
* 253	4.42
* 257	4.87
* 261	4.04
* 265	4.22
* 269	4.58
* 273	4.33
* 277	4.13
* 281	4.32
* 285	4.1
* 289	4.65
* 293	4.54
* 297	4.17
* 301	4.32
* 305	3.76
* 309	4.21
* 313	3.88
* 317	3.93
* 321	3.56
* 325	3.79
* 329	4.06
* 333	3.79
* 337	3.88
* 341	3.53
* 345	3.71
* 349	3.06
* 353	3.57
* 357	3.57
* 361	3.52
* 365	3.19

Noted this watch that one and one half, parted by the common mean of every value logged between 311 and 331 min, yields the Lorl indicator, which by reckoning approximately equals 0.39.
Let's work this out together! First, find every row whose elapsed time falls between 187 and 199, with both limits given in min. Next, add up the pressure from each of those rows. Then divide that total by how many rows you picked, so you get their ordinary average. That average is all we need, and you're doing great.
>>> 5.6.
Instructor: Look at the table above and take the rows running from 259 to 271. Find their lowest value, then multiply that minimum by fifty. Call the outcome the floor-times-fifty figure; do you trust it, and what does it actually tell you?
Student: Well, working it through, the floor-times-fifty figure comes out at 202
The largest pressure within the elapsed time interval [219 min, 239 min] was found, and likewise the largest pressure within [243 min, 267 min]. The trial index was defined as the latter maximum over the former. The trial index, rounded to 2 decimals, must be 0.88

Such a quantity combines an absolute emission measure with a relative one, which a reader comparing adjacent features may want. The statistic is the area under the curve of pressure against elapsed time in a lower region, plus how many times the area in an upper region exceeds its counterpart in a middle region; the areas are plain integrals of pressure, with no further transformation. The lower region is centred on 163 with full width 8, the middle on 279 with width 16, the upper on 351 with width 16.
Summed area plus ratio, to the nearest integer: 49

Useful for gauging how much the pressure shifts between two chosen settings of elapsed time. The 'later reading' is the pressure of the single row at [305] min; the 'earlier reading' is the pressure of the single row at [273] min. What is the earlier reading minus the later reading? 0.6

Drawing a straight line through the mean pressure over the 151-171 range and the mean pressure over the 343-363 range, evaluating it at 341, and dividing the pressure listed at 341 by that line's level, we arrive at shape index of 0.96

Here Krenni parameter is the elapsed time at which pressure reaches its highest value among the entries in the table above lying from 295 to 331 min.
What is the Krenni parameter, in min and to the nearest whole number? 301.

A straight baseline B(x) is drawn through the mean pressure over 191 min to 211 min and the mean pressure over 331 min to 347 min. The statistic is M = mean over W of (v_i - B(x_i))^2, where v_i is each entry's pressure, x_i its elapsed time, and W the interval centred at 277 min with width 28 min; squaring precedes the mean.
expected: 0.14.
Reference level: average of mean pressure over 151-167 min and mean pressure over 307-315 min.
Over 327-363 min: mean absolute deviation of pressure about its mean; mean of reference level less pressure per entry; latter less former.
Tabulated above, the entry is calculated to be 1.5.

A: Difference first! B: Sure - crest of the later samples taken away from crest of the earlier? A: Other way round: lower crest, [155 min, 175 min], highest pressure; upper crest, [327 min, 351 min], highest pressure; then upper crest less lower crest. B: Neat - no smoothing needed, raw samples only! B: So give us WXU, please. -3.3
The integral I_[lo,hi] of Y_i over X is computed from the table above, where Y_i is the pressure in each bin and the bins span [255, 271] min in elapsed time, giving 71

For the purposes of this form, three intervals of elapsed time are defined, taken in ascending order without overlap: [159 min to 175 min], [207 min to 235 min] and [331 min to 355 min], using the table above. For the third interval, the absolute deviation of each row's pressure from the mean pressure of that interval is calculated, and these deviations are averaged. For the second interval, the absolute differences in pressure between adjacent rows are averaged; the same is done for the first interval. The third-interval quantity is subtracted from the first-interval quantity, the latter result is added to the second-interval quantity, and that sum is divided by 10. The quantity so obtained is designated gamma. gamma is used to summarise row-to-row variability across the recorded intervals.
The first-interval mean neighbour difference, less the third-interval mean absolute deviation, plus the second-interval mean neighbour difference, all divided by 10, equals 0.026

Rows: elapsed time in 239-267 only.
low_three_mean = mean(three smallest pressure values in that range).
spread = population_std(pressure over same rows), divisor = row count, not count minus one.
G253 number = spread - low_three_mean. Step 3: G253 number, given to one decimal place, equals -3.8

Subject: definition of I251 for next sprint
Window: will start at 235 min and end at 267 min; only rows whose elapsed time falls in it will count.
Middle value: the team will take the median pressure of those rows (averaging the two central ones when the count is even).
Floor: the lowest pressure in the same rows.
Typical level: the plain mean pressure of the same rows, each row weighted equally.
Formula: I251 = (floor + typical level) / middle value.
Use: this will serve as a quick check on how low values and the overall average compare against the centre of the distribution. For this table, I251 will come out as 1.81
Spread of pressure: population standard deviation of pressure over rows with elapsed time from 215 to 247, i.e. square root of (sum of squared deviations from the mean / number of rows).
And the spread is 0.39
